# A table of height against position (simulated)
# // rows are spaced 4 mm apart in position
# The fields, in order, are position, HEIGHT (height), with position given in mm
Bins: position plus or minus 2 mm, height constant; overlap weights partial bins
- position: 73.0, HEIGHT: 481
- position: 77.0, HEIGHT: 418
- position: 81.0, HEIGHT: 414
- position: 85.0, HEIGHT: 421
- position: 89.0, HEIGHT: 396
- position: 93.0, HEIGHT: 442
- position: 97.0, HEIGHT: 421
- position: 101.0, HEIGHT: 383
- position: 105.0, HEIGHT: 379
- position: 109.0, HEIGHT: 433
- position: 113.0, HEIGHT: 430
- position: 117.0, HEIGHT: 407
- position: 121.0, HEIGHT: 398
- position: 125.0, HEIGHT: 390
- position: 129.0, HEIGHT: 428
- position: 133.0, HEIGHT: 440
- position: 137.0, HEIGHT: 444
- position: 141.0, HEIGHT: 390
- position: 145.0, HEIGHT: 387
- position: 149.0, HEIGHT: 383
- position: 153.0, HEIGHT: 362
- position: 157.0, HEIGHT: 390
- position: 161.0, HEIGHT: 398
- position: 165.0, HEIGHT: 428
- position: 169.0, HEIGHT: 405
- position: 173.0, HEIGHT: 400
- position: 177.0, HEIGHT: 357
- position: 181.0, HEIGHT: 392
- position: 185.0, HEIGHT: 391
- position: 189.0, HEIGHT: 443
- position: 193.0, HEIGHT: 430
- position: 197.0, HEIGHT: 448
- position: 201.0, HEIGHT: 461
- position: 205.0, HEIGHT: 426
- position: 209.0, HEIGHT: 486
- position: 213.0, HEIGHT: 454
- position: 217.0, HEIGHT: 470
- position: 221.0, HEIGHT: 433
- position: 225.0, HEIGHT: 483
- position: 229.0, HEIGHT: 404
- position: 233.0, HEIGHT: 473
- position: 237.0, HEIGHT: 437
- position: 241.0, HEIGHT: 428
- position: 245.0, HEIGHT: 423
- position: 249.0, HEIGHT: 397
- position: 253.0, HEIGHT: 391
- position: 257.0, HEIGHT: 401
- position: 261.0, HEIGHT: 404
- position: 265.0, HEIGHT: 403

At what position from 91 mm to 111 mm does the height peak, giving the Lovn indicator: 93.0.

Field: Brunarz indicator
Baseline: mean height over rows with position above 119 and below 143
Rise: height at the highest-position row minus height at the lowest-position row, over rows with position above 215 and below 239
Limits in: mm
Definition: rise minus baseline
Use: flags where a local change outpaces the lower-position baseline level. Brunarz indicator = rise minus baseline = -448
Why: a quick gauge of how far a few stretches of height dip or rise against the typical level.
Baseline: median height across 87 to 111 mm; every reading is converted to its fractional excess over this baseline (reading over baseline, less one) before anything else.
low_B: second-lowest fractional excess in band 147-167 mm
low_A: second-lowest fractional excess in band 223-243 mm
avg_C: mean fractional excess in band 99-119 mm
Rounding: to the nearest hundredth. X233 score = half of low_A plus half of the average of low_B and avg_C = 0.01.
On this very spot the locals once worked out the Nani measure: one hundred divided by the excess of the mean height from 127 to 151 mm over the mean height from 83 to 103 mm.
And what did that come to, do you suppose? -167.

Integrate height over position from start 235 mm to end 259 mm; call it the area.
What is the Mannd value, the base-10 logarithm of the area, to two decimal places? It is 4.00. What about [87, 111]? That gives 3.99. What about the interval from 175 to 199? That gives 3.99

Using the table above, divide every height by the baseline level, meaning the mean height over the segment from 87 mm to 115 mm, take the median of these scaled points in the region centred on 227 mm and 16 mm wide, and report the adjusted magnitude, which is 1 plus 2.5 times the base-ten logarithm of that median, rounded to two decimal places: 1.10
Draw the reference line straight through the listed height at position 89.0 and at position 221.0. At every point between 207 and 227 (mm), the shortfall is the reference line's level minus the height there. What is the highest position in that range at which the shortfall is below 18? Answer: 225.0 mm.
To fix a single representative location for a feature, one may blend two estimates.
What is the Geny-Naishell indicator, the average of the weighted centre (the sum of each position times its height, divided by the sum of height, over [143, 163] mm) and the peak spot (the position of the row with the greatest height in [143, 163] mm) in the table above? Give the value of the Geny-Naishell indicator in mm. 157.0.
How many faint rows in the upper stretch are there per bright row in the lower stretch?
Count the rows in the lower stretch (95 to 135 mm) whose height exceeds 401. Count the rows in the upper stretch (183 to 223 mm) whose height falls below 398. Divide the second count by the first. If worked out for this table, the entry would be 0.17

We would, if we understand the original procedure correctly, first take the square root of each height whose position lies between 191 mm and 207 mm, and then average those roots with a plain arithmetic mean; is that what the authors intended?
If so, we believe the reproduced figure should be 21.0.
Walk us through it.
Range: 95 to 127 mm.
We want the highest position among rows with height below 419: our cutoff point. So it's 125.0 mm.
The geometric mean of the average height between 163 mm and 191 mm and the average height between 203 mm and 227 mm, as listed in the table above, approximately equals 430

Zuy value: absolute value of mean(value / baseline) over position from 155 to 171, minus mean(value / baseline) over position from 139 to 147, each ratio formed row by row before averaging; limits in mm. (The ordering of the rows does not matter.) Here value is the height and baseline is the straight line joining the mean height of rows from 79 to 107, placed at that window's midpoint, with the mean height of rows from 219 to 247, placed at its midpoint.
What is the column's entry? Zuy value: 0.029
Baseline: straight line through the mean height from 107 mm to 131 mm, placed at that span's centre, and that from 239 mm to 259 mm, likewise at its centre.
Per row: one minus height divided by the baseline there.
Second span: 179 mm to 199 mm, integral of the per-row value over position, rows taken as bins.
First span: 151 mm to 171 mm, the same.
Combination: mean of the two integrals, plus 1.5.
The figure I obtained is 1.6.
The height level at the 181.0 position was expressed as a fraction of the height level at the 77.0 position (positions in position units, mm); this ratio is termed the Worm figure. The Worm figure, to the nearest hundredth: 0.94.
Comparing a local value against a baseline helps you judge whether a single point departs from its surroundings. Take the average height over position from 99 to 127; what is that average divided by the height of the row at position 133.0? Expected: 0.92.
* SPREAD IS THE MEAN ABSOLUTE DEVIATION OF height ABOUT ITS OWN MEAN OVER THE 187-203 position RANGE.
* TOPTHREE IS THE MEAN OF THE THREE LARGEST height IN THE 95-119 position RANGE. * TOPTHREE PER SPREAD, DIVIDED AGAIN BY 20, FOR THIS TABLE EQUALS 2.38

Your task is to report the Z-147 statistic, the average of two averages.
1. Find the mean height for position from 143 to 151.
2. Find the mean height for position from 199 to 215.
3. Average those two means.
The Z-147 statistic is 421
